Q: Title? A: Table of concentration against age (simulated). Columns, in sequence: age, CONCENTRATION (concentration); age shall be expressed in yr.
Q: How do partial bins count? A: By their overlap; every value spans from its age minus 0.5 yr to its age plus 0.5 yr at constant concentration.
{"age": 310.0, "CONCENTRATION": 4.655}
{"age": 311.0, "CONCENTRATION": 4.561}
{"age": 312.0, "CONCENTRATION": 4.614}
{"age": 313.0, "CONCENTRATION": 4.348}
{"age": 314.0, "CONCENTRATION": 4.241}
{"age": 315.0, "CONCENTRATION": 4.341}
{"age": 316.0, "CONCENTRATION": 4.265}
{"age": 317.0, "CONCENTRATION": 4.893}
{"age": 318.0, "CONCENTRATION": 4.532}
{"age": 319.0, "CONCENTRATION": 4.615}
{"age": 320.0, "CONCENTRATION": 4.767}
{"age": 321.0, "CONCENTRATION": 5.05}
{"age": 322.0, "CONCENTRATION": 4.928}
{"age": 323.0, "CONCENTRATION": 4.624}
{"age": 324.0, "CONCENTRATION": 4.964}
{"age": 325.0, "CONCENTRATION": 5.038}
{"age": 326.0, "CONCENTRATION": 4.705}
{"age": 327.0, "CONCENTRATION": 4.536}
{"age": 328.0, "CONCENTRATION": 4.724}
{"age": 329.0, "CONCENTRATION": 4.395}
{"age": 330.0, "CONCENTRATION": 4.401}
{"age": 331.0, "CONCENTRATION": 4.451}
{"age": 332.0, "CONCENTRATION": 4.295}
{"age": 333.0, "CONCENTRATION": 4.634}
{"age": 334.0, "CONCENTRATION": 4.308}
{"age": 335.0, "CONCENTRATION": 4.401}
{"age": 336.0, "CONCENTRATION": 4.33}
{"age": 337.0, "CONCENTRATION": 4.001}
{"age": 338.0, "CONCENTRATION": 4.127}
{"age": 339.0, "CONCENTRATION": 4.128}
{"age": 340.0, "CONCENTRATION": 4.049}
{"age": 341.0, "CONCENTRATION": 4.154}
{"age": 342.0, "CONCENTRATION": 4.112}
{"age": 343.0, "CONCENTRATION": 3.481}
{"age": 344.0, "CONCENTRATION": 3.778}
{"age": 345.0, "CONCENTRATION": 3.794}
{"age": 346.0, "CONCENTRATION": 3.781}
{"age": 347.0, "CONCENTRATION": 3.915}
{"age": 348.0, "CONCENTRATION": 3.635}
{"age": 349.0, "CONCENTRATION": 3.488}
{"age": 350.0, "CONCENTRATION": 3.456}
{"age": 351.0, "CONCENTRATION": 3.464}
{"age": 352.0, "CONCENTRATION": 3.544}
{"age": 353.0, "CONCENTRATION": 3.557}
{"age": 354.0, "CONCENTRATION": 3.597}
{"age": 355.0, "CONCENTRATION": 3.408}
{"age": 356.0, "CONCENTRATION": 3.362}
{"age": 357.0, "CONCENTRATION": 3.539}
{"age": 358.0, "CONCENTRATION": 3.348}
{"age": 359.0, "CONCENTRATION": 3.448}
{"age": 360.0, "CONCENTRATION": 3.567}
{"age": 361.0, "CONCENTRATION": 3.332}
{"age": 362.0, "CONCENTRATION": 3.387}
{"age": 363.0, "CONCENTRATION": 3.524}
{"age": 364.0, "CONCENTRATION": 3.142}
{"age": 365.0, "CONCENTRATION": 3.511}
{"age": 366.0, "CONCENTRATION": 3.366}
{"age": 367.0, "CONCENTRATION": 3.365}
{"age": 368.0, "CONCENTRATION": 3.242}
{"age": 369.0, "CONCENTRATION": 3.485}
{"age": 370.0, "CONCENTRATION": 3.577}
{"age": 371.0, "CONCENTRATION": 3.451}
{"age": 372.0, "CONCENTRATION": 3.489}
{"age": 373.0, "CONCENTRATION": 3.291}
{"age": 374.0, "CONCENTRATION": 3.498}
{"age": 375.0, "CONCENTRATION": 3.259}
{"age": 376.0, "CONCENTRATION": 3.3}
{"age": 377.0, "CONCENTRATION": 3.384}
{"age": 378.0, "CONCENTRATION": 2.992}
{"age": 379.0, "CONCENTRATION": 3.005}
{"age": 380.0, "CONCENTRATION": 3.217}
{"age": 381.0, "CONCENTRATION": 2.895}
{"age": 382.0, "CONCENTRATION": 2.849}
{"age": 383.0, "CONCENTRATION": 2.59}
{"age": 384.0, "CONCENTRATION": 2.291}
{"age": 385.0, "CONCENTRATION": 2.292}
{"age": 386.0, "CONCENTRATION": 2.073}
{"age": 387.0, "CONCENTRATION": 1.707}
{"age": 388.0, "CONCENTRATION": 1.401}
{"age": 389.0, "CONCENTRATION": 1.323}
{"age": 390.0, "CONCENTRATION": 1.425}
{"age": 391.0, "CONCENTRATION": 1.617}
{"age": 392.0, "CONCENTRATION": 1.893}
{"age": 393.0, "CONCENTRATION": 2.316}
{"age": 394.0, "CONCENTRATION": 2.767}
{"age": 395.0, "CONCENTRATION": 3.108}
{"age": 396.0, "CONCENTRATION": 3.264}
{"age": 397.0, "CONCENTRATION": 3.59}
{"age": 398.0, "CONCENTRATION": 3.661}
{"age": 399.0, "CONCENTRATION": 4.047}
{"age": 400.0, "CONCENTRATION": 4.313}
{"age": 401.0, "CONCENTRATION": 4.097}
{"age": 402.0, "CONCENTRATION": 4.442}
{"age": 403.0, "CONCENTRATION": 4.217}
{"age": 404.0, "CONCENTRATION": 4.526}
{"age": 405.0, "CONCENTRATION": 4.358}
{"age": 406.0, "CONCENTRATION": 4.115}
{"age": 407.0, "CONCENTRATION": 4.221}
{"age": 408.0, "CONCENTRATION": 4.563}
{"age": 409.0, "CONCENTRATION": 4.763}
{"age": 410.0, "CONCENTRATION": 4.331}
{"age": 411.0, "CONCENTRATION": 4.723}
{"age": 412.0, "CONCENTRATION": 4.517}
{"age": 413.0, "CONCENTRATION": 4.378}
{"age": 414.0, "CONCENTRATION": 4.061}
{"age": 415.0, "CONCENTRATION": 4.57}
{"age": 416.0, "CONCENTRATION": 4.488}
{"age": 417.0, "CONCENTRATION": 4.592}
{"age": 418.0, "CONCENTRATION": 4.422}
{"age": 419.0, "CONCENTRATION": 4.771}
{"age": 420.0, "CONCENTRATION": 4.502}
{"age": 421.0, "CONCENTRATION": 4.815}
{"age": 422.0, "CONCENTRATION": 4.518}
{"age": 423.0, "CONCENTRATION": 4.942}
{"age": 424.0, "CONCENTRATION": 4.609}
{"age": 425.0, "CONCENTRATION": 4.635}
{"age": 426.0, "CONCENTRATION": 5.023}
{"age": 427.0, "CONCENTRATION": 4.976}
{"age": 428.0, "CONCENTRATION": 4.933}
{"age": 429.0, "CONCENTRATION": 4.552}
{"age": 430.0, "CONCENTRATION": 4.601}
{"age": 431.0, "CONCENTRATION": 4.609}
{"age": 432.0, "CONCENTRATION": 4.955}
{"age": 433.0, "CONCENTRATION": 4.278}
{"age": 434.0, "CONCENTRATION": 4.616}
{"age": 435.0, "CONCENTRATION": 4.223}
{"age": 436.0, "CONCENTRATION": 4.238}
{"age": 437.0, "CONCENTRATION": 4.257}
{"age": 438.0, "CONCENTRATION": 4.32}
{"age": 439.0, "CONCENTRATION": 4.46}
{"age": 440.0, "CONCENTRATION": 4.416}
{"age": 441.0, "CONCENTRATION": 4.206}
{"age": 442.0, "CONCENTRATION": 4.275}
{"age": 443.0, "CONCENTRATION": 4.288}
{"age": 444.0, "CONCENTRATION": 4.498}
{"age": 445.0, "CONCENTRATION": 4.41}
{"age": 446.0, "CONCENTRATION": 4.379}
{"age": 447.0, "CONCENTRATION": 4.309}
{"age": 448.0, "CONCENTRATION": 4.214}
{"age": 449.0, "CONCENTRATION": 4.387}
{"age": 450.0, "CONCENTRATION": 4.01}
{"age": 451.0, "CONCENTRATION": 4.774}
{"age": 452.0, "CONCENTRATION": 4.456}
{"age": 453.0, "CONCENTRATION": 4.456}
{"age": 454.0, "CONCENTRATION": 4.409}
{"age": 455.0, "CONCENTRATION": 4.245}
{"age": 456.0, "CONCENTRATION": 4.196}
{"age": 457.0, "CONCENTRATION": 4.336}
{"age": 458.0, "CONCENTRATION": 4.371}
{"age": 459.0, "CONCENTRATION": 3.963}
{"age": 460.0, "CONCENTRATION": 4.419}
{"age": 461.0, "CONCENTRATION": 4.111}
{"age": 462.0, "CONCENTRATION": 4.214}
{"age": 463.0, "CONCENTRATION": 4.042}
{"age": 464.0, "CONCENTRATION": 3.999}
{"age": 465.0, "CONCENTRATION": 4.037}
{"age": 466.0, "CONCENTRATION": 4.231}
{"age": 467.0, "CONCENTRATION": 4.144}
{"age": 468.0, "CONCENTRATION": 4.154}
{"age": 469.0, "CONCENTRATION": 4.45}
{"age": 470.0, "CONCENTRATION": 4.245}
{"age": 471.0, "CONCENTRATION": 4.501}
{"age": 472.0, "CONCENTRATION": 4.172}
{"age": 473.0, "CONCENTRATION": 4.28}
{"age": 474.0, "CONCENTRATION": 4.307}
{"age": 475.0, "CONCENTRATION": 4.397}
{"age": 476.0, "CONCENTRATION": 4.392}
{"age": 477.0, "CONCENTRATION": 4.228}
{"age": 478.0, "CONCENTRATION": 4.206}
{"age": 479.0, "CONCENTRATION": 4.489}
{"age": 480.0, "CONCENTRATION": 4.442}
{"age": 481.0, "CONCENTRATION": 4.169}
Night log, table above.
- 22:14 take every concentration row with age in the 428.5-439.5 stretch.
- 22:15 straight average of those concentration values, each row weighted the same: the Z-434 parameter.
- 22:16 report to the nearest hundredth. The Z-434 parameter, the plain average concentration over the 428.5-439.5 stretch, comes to 4.46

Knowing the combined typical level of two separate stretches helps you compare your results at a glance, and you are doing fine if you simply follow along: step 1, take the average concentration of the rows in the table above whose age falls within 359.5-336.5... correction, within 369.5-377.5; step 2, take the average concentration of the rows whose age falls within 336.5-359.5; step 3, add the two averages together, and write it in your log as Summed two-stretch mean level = 7.1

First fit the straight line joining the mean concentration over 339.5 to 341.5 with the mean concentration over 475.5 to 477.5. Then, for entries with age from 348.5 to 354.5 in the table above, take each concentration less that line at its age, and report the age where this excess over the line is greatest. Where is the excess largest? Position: 354.0 yr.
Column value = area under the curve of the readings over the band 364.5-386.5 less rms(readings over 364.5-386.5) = 65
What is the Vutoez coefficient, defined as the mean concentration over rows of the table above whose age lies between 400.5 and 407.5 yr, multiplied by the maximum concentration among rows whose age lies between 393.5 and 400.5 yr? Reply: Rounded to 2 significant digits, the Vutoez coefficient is 18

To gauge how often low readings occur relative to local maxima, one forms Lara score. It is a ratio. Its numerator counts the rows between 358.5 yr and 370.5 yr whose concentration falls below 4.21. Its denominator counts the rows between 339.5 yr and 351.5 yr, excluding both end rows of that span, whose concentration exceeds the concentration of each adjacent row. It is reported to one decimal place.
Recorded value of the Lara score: 4.0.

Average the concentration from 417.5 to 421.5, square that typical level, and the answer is 21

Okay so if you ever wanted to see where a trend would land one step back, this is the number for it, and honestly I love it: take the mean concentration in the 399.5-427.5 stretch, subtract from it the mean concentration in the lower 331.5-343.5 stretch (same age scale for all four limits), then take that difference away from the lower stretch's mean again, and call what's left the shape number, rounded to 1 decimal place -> 3.8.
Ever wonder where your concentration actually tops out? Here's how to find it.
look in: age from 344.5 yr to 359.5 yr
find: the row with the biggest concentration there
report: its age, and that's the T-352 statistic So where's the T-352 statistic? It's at 347.0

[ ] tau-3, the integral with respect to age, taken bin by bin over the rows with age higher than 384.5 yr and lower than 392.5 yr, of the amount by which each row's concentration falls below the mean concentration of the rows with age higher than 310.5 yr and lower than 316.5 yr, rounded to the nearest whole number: 21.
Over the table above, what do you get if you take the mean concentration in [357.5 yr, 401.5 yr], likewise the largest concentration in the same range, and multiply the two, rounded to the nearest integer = 13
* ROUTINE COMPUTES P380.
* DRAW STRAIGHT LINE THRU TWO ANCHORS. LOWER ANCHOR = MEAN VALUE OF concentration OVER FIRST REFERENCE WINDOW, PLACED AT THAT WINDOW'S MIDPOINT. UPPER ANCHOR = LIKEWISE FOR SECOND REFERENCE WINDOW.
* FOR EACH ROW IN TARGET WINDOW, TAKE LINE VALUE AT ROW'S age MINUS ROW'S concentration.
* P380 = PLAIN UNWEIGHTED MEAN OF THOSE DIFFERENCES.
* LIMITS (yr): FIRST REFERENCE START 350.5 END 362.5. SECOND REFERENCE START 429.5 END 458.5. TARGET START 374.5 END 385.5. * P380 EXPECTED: 0.8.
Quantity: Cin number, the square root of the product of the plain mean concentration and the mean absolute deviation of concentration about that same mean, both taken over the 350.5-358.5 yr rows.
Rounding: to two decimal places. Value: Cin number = 0.53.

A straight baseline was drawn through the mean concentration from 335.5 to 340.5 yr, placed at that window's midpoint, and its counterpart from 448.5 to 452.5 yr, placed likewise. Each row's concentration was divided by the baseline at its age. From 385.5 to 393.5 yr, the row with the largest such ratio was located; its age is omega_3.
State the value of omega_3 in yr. 393.0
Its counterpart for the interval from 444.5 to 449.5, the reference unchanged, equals 445.0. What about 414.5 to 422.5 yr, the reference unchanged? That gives 421.0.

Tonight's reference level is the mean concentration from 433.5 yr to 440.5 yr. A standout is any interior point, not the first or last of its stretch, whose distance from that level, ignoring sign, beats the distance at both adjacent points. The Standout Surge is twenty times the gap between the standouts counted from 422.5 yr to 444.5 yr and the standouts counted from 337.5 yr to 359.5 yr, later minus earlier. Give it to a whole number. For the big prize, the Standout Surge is -20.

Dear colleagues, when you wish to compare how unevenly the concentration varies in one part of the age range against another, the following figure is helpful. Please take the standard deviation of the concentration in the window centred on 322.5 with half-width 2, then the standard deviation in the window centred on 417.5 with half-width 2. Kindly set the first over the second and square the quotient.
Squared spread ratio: 1.5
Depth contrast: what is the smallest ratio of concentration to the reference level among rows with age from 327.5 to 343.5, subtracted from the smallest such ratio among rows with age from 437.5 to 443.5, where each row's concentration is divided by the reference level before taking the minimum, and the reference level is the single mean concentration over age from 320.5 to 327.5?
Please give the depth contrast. 0.15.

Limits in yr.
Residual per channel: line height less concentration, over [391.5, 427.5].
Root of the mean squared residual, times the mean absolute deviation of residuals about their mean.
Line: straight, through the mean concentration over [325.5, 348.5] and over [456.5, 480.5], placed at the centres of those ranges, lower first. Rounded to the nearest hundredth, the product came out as 0.36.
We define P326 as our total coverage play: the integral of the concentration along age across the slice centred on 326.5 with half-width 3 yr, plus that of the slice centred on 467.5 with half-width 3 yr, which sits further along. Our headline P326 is 54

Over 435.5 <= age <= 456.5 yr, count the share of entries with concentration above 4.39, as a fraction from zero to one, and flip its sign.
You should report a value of -0.4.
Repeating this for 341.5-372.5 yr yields 0.0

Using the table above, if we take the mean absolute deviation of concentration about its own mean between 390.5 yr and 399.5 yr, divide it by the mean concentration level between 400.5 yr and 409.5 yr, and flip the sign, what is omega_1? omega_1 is -0.157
